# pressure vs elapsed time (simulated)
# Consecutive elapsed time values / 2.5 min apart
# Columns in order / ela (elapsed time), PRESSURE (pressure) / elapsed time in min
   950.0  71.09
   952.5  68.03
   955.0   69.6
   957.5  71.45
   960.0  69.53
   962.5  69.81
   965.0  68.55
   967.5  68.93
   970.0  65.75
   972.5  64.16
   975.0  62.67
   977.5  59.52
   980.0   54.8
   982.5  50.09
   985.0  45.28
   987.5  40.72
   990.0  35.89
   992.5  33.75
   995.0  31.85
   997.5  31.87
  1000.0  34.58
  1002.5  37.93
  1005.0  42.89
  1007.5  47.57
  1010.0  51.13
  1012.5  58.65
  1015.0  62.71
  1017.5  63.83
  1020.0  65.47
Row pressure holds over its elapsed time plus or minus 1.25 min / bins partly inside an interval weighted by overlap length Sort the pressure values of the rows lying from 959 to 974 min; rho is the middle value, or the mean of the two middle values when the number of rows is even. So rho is 69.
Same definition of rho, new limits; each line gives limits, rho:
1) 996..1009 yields 38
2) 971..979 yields 63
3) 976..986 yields 52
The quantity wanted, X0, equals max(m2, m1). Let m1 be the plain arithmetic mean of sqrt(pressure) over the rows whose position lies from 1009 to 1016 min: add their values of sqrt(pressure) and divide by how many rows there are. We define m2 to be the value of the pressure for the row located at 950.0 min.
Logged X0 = 71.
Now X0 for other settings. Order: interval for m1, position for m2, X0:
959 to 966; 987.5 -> 41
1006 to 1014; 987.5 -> 41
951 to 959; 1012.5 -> 59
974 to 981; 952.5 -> 68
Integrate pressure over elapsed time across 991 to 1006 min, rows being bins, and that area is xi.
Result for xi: 530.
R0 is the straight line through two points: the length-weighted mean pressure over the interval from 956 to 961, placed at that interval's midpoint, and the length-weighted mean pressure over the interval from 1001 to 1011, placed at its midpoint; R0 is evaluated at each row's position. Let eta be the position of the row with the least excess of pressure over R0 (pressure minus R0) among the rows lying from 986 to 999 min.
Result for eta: 995.0 min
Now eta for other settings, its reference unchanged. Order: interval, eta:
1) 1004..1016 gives 1005.0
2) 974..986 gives 985.0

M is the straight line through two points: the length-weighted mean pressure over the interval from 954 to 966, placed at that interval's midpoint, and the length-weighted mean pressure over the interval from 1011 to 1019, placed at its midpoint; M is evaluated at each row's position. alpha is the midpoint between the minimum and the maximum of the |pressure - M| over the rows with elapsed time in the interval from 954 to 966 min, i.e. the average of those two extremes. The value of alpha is 1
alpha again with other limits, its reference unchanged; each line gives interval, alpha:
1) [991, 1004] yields 29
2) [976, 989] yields 16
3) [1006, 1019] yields 8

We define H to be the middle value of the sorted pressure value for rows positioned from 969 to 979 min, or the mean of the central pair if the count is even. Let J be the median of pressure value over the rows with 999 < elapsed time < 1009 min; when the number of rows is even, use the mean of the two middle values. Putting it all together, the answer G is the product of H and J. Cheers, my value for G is 2563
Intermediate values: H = 63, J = 40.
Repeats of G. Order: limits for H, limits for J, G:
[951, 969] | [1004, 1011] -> 3308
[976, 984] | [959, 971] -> 3777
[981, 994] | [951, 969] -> 2831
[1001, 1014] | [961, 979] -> 3128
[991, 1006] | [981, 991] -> 1469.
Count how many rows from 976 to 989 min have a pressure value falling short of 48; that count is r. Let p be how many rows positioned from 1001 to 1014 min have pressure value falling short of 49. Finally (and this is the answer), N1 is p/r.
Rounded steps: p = 3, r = 2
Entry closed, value 1.5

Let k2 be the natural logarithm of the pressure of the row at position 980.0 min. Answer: 4.0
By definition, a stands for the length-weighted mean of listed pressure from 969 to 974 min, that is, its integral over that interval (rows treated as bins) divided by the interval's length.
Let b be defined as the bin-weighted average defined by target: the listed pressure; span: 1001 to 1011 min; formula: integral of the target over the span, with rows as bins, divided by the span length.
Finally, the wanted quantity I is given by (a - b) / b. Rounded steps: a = 65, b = 44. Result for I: 0.5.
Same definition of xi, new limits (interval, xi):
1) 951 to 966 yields 1043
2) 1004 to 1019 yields 823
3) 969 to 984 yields 887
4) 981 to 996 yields 600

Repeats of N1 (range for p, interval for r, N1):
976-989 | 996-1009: 0.4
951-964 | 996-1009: 0.0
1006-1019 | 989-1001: 0.2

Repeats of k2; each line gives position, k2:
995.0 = 3.5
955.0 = 4.2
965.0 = 4.2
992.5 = 3.5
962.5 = 4.2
